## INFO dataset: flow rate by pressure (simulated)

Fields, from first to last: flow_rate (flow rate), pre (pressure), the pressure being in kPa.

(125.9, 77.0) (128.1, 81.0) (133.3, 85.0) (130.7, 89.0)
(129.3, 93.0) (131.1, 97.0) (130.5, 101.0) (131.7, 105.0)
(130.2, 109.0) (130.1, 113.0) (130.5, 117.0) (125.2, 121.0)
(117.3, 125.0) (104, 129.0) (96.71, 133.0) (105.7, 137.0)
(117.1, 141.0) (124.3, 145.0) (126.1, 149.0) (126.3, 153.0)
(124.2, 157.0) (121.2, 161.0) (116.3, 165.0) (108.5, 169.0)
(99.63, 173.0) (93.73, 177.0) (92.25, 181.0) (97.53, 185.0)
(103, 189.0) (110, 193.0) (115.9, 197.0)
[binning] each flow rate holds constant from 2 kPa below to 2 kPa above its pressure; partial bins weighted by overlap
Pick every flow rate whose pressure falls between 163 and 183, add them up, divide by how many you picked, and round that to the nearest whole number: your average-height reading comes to 102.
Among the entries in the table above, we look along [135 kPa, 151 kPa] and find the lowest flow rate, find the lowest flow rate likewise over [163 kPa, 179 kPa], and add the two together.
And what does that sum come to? 199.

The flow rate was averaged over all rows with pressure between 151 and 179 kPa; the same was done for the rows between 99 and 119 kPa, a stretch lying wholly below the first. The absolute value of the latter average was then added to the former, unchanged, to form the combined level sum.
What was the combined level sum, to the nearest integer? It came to 243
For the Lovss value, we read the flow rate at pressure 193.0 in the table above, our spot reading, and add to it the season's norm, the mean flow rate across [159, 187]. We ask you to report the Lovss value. 214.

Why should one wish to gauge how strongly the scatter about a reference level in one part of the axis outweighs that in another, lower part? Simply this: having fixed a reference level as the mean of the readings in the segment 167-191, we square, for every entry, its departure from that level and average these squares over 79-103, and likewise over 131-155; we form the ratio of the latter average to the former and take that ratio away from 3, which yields 2.58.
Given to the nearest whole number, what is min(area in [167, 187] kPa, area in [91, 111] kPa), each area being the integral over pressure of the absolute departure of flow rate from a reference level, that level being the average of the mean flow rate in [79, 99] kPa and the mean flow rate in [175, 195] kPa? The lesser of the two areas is 313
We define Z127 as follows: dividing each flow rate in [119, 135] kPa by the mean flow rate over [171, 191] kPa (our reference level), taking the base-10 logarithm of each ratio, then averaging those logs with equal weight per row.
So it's 0.055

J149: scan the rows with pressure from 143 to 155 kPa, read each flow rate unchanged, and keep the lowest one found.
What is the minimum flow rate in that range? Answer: 124.3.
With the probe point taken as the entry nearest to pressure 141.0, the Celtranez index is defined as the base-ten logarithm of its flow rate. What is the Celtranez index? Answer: 2.07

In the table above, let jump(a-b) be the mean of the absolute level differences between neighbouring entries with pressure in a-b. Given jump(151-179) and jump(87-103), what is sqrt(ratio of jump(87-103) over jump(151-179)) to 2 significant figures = 0.48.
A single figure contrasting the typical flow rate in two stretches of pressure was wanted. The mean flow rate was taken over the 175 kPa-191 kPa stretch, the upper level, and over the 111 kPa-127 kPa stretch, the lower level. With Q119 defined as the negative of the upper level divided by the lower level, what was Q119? -0.77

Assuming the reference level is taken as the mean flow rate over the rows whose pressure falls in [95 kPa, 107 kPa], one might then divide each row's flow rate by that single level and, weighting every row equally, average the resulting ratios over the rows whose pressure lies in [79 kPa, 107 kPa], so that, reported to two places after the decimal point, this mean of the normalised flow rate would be 1.00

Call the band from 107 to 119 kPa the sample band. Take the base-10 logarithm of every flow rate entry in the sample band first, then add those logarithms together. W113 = 6.34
